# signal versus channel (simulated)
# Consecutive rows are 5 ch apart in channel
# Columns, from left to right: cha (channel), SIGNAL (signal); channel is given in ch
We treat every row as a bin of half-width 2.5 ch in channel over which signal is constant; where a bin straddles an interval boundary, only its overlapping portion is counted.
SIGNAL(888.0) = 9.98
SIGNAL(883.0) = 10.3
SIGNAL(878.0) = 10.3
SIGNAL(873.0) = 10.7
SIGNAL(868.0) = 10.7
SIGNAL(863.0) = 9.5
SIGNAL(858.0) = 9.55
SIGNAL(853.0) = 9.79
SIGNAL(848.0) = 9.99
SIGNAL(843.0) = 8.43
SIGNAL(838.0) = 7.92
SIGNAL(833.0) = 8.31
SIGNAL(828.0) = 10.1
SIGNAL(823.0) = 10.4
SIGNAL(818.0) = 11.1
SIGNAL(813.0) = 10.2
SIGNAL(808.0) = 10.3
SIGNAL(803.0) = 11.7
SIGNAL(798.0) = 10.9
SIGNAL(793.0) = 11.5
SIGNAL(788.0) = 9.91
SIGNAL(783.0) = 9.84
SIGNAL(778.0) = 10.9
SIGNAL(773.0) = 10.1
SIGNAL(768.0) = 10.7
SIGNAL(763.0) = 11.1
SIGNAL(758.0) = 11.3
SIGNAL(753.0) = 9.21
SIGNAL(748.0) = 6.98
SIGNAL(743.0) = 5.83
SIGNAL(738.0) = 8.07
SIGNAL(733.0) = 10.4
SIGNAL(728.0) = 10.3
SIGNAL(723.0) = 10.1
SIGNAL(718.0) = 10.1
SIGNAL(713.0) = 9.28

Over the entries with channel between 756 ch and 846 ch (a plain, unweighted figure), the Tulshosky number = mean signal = 10.3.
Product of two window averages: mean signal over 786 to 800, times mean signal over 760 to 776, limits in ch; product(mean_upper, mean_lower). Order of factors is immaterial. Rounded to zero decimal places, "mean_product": 115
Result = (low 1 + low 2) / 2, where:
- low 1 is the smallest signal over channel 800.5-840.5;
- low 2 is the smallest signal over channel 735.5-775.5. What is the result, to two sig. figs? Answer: 6.9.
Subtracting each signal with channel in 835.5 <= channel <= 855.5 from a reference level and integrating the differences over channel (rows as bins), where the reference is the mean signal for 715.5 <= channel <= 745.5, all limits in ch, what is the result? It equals 2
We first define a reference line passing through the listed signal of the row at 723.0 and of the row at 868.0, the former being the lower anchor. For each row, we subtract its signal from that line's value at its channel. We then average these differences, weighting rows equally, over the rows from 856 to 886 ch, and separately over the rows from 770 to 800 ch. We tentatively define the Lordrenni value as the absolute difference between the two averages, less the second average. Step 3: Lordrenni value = 0.9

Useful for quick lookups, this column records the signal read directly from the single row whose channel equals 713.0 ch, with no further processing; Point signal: 9.28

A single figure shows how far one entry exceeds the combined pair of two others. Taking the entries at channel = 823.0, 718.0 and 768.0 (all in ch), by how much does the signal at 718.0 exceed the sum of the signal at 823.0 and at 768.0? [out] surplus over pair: -11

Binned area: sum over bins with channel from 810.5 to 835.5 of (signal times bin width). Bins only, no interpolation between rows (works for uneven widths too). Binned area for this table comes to 251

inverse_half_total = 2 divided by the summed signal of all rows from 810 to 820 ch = 0.094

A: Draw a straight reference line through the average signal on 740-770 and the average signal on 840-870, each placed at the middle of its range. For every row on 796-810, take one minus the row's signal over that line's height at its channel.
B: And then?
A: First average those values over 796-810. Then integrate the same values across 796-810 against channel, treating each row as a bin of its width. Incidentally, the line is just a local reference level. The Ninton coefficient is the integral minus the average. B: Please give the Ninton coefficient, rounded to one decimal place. -2.3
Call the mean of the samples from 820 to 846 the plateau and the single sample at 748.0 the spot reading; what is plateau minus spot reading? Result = 2.1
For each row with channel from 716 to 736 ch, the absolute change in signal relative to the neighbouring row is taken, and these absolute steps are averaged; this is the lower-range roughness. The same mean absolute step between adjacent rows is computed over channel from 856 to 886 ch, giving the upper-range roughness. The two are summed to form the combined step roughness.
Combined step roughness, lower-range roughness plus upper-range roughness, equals 0.43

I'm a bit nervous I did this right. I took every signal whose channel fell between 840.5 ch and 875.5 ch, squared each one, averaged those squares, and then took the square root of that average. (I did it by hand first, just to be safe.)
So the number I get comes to 9.8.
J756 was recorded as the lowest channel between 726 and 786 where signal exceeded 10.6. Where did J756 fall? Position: 758.0 ch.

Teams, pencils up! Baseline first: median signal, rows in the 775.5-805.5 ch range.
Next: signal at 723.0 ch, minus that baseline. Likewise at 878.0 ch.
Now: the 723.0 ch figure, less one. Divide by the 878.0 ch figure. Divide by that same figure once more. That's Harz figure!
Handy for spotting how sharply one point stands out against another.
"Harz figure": -5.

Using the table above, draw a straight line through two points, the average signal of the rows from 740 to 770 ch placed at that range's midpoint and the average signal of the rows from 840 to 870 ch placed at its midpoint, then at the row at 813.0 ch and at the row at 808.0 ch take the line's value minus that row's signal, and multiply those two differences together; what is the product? 1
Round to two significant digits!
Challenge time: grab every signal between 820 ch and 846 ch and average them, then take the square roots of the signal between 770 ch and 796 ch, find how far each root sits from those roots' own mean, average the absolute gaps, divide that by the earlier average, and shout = 0.010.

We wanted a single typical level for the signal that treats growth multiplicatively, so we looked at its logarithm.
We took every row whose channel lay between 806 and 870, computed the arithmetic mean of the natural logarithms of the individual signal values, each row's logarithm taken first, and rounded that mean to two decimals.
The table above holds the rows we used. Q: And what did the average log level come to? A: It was 2.27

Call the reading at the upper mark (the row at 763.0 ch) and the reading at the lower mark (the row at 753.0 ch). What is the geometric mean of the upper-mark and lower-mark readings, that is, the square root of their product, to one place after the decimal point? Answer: 10.1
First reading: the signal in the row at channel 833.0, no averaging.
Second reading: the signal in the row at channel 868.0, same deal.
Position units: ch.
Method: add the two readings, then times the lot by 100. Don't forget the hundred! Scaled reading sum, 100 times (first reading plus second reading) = 1901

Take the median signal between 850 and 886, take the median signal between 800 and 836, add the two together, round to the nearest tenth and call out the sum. 20.6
